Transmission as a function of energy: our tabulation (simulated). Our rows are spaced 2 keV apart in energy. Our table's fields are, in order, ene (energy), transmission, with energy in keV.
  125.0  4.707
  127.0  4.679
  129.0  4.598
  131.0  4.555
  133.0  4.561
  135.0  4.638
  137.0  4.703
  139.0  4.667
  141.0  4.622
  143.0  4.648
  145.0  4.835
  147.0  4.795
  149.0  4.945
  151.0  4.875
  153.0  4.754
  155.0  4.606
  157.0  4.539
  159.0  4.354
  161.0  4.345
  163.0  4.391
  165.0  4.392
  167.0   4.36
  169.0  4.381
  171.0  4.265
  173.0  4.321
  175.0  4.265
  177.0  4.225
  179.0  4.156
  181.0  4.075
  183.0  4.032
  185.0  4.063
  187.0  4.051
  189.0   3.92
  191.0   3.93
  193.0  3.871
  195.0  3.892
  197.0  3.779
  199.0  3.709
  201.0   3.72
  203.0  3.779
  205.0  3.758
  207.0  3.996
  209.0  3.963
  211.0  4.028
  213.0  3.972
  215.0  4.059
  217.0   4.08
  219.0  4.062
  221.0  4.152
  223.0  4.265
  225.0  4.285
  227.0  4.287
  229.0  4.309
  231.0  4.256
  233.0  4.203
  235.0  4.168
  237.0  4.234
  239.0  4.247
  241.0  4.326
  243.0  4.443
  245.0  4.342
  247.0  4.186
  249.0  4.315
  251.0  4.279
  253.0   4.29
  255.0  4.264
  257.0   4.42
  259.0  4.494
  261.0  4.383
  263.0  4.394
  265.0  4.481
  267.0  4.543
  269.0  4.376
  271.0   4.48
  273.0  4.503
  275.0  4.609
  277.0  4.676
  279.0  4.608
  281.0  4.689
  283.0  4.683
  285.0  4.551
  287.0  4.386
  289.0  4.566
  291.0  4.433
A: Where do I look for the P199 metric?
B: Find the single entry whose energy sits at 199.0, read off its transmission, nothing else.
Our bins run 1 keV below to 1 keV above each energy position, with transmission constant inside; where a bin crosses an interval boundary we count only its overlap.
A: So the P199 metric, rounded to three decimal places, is 3.709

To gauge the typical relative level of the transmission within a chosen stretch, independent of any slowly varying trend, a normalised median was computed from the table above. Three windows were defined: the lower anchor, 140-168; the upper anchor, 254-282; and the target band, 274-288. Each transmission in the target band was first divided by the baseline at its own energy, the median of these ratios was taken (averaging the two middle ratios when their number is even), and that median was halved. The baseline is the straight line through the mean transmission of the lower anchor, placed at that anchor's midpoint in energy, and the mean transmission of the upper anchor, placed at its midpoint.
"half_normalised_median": 0.51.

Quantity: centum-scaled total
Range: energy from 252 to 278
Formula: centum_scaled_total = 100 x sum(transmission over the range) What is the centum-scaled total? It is 5791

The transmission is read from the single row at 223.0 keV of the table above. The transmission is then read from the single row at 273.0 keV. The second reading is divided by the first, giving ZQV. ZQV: 1.06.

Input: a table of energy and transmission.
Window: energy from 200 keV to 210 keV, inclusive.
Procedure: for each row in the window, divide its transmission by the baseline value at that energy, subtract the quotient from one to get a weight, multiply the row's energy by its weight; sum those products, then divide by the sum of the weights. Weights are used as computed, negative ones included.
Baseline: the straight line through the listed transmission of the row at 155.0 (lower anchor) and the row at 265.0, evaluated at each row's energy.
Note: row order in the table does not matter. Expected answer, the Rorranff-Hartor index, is 204.6 keV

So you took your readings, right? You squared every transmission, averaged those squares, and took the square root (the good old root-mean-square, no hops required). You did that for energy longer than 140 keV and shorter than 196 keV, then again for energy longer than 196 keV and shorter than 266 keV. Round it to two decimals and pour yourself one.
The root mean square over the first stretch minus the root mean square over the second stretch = 0.19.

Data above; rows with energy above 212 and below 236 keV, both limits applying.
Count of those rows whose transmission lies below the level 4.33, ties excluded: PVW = 12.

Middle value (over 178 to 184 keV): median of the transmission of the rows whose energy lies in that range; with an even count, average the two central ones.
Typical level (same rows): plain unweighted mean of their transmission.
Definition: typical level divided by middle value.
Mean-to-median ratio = 1.00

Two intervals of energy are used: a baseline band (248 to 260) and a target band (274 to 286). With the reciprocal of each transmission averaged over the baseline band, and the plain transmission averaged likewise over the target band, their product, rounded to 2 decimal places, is 1.07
